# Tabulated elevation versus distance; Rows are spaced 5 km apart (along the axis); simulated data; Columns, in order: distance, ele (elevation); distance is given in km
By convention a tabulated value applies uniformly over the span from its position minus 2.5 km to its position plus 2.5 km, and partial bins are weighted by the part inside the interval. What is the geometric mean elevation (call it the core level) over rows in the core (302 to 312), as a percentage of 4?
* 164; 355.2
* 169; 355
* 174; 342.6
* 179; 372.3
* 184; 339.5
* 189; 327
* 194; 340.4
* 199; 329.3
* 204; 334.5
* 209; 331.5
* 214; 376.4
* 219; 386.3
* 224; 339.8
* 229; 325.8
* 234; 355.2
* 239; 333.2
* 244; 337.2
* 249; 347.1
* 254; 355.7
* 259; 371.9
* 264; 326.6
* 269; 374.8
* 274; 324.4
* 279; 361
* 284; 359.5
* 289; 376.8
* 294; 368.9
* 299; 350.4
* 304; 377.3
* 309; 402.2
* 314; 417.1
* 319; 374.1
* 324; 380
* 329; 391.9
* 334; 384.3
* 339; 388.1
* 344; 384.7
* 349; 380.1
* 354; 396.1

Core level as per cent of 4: 9739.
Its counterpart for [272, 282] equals 8555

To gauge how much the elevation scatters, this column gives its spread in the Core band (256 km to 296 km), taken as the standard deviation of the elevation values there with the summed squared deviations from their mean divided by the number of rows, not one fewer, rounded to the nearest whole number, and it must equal 20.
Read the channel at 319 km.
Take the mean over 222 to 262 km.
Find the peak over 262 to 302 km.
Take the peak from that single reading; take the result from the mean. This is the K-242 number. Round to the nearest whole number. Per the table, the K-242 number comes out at 348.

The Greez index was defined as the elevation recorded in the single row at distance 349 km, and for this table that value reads 380.1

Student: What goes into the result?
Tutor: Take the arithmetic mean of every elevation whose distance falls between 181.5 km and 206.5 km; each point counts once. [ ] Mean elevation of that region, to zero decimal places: 334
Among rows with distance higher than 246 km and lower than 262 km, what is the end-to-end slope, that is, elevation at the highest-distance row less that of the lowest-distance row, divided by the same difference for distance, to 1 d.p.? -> 2.5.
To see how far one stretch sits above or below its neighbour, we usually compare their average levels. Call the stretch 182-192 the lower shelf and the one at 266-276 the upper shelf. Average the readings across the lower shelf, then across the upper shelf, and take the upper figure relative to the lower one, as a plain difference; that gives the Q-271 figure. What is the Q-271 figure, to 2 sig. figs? 16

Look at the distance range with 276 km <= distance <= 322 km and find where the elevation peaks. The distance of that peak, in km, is 314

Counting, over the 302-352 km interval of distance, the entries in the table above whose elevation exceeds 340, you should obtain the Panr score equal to 10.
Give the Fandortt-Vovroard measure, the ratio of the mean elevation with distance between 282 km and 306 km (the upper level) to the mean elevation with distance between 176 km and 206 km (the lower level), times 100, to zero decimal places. 108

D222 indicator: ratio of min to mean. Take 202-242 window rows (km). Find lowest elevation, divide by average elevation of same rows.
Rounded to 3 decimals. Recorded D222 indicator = 0.937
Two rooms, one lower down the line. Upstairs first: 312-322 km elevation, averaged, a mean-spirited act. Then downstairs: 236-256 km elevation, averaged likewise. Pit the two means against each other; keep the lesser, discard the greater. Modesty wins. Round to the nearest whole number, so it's 343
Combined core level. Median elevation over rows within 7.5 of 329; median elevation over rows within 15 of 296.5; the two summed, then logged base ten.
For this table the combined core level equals 2.88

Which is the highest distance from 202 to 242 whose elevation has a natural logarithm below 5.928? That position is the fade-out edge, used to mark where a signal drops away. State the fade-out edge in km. 239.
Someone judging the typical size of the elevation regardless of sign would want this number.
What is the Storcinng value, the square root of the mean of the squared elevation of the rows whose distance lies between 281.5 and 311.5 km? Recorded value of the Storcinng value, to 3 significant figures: 373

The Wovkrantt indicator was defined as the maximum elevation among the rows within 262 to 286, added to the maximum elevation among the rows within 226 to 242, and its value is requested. 730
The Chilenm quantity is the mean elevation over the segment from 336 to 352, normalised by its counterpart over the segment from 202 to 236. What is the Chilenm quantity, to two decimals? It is 1.10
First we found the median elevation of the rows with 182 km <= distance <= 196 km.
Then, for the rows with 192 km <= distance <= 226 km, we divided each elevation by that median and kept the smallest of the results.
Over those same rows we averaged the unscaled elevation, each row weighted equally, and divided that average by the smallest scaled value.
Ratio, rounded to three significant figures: 359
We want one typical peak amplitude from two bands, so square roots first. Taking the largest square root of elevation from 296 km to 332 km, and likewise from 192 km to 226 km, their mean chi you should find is 20.0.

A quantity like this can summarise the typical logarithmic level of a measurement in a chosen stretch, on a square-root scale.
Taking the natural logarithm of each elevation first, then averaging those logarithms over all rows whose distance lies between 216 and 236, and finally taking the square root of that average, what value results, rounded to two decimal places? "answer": 2.42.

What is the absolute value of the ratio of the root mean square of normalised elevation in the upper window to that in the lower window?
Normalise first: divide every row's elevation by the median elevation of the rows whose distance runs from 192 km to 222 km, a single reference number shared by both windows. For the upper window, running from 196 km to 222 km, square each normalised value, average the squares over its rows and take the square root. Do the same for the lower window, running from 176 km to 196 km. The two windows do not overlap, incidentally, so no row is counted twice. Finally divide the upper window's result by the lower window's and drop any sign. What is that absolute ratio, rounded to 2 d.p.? 1.02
